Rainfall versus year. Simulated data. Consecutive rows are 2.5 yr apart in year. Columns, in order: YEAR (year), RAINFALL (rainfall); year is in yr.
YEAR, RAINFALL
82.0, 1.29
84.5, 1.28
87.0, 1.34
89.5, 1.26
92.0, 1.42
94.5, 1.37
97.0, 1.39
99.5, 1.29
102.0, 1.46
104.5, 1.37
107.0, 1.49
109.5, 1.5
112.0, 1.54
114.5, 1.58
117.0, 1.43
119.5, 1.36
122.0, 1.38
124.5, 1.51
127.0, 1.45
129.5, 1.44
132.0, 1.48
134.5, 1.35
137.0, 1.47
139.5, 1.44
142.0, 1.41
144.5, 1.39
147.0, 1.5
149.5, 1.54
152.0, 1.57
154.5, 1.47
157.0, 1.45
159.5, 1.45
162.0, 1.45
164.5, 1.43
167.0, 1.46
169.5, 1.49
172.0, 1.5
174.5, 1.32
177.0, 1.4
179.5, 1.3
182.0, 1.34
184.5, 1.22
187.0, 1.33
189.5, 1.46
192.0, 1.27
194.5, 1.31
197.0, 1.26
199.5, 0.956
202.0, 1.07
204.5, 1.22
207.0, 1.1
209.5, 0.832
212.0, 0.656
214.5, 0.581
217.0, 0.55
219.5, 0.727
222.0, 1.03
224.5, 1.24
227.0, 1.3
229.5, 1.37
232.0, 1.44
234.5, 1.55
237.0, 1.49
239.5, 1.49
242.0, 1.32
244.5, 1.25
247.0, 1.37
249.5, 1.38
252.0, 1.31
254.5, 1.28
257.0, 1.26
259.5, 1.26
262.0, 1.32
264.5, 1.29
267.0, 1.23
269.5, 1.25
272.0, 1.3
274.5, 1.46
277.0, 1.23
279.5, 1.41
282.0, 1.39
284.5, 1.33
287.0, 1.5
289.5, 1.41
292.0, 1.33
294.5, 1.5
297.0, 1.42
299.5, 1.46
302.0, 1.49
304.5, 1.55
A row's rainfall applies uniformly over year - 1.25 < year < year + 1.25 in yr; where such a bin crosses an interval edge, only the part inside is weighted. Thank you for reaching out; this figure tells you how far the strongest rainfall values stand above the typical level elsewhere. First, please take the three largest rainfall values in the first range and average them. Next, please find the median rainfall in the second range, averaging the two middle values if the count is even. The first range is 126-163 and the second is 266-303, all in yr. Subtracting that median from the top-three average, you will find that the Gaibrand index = 0.127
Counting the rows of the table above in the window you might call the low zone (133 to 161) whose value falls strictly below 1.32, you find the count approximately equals 0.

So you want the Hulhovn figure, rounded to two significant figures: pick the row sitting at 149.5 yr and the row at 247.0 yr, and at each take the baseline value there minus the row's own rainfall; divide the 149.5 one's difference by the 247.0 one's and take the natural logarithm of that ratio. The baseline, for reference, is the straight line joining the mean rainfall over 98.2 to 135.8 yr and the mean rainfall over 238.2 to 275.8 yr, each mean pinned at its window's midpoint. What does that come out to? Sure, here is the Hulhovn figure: 1.1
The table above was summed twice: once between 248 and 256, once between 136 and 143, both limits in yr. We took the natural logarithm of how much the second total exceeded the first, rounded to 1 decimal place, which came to -1.0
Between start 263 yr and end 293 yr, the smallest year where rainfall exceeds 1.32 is 274.5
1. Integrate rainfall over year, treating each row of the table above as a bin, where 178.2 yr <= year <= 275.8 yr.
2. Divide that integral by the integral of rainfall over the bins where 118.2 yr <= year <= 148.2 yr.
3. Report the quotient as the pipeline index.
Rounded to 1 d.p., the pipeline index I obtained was 2.8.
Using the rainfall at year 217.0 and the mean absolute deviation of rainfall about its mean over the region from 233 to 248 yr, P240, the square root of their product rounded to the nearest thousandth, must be 0.233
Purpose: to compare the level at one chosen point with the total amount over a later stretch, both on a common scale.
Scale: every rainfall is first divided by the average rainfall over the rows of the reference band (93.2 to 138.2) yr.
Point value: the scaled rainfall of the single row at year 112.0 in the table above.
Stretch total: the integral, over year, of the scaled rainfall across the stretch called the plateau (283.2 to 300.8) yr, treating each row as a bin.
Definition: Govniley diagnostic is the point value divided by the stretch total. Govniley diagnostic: 0.062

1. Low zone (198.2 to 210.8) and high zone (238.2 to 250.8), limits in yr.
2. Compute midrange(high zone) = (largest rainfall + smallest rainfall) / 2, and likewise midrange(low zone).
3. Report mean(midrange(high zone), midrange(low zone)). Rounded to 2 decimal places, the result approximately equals 1.20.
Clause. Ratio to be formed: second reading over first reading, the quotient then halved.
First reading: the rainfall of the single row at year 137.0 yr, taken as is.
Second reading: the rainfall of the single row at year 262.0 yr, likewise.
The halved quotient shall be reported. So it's 0.45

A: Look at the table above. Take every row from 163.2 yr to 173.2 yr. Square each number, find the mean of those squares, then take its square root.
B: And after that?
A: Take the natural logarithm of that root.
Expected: 0.39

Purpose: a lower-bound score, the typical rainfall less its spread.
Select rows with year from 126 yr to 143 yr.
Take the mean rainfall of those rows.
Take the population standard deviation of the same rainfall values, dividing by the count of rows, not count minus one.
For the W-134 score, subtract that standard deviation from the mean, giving 1.39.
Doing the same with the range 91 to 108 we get 1.34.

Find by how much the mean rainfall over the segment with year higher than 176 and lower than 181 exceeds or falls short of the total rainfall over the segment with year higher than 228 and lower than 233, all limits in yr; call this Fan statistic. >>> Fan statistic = -1.46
